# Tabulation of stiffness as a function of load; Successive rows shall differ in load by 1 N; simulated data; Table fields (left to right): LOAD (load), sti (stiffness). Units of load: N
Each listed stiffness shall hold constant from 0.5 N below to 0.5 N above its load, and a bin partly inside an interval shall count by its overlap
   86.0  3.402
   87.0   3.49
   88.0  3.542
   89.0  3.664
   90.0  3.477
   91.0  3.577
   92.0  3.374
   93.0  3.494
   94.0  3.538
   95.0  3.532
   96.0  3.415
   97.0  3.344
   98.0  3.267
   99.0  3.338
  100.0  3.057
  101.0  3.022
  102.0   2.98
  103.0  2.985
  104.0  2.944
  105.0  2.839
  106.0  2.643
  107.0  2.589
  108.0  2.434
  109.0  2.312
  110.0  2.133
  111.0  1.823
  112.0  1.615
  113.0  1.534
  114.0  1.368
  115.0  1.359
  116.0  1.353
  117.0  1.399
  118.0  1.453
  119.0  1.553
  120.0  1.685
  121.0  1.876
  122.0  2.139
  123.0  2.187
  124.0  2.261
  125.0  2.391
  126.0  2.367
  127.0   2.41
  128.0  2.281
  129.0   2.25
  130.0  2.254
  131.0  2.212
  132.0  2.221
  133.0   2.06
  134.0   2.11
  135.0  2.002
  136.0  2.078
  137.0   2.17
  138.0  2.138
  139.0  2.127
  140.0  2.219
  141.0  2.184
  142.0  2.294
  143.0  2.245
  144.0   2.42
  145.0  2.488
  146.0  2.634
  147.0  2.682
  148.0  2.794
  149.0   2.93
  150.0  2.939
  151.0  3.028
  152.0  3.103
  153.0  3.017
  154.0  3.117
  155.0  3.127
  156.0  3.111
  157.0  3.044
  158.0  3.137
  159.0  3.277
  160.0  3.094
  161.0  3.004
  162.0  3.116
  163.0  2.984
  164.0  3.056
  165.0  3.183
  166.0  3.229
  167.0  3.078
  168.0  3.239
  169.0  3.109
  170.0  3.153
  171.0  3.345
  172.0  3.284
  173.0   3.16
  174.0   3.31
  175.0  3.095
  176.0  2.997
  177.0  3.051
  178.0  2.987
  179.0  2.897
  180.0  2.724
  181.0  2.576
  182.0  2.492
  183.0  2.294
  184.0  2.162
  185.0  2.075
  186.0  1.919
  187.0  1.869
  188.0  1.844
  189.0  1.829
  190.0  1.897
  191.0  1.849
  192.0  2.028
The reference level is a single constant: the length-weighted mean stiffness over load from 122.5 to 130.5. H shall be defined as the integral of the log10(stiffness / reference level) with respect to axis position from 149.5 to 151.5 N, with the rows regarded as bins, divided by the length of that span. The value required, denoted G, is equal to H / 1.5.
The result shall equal 0.08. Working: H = 0.11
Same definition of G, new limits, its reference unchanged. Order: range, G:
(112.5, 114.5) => -0.13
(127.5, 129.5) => 0.00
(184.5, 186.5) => -0.04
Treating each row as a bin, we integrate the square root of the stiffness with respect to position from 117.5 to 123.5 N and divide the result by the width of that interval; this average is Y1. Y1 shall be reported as 1.3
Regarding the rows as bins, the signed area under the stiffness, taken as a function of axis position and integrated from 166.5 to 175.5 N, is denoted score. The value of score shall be 29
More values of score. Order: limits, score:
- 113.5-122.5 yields 14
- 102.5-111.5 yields 23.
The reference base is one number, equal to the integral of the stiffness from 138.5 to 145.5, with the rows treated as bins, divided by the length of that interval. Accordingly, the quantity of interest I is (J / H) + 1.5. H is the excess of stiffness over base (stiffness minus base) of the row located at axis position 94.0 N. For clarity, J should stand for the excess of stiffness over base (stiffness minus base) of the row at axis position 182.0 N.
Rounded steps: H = 1.3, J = 0.21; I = 1.7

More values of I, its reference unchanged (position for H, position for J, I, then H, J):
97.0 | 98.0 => 2.4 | 1.1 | 0.98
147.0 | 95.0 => 4.6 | 0.4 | 1.25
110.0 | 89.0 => -7.7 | -0.1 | 1.38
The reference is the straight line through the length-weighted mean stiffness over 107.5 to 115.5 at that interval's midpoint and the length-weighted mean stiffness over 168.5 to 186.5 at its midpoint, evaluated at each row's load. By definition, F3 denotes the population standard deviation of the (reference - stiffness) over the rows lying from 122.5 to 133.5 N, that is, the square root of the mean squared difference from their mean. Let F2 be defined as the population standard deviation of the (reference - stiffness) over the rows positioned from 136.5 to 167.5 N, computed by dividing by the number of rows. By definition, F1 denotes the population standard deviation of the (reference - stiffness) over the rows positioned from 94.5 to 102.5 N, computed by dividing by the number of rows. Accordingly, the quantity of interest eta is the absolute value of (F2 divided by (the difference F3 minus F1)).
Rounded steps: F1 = 0.22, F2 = 0.27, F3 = 0.13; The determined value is 2.8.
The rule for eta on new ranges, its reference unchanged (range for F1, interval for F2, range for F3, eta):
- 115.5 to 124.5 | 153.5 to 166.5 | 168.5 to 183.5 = 1.6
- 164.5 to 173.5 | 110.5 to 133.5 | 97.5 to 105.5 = 2.8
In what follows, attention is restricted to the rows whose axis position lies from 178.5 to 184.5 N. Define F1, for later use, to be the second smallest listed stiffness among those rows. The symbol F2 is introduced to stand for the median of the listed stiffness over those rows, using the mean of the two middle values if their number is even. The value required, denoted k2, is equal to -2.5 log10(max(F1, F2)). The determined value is -1.01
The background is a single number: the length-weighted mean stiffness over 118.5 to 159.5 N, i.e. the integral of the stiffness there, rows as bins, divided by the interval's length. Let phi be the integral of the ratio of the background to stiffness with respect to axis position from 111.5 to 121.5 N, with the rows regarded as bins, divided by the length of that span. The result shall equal 1.63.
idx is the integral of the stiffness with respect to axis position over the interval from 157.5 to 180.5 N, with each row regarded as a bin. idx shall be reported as 72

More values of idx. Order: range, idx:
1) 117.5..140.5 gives 48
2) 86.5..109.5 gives 73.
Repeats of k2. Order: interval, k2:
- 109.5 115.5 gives -0.49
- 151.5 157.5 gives -1.23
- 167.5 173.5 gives -1.26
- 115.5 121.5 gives -0.44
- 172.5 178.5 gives -1.22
